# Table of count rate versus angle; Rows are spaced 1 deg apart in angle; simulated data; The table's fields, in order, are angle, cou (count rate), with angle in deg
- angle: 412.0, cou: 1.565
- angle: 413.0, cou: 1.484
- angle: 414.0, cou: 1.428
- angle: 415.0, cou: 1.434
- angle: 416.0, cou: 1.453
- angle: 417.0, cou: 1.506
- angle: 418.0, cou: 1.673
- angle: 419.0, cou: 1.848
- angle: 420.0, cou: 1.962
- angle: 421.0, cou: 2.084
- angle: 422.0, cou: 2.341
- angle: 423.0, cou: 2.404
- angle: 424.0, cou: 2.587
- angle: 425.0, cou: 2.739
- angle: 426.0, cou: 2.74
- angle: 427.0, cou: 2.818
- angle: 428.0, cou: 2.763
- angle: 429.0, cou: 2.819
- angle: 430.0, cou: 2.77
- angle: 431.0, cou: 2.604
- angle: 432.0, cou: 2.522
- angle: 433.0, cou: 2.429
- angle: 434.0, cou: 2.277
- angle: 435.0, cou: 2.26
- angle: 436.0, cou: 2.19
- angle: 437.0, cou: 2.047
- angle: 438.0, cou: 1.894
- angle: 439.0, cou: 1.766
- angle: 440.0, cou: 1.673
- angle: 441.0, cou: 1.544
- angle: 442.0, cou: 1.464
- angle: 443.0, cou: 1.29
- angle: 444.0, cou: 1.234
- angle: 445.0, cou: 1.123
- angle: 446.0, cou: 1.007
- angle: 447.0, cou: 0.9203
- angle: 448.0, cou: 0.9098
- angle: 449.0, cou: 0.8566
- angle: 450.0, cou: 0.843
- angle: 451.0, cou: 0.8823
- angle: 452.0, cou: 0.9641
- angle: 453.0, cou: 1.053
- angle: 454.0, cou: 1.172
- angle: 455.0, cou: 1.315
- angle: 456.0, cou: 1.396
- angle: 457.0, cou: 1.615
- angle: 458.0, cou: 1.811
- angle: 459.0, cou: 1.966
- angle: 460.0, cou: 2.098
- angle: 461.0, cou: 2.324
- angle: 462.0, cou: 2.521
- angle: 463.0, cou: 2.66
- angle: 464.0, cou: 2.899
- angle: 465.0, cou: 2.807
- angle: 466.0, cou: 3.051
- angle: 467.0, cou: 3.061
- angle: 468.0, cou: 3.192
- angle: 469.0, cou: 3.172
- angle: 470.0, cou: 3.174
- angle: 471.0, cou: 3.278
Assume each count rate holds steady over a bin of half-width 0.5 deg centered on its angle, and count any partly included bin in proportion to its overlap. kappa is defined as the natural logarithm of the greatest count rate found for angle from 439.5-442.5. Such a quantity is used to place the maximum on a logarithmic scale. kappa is 0.5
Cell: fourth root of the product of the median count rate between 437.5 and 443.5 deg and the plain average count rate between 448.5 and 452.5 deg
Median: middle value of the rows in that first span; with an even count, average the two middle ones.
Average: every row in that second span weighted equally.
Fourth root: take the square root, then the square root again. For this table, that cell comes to 1.09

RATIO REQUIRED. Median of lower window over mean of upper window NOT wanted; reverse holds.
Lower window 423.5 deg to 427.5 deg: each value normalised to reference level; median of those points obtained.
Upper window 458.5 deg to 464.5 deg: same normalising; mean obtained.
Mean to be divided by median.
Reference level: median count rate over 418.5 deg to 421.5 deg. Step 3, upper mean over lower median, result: 0.9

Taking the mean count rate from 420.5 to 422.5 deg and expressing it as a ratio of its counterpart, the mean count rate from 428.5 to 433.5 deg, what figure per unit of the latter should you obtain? 0.8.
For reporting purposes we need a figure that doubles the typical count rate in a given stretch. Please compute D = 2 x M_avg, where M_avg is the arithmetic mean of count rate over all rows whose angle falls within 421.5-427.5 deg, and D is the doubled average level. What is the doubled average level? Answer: 5.2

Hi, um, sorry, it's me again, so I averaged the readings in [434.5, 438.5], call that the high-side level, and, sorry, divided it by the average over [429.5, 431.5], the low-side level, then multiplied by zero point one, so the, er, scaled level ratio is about 0.078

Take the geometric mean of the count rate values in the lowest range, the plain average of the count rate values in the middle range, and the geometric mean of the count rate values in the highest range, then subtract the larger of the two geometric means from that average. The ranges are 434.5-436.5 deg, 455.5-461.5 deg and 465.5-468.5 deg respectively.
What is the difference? -1.2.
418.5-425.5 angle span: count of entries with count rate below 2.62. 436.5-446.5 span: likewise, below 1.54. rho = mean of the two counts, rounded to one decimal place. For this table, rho 5.5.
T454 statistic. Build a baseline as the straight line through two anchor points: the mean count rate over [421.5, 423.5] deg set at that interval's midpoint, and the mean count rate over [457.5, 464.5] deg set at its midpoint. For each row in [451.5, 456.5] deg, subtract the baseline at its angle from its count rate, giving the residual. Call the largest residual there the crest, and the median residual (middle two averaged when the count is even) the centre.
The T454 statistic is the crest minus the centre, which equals 0.23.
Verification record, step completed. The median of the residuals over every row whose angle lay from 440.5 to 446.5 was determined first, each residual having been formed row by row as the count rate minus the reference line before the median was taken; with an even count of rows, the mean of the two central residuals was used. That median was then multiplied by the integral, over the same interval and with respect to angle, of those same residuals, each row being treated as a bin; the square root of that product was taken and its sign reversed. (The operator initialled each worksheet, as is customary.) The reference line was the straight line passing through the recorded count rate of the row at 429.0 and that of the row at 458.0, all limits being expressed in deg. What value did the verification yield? -2.6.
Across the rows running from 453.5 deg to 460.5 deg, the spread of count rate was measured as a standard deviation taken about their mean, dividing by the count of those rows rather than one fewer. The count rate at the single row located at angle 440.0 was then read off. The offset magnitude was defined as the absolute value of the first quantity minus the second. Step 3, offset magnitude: 1.35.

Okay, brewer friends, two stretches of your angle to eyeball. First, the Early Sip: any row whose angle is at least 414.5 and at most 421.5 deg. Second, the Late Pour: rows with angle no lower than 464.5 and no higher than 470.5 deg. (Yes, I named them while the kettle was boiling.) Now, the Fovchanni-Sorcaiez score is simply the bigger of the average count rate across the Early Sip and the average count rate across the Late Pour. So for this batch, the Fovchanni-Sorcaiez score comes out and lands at 3.08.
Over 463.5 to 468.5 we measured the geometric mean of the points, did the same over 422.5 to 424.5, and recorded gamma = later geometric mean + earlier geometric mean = 5.5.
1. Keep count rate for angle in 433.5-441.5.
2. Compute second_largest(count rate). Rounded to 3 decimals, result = 2.260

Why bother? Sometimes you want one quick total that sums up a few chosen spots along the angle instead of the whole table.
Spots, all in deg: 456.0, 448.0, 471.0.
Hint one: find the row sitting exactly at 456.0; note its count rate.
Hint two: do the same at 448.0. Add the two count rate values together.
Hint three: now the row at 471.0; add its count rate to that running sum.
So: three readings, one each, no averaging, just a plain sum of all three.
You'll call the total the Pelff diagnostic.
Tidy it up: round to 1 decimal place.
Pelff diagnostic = 5.6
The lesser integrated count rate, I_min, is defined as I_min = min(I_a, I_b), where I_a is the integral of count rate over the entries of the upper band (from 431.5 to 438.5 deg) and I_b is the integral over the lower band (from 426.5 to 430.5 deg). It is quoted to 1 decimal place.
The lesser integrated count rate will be 11.2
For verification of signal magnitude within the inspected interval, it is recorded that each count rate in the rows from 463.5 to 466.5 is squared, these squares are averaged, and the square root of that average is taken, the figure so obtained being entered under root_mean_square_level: 2.9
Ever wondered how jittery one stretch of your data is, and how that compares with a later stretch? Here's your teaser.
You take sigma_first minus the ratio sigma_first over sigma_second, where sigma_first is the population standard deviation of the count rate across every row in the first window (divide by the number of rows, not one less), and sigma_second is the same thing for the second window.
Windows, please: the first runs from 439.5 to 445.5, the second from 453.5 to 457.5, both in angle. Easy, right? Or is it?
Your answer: -0.99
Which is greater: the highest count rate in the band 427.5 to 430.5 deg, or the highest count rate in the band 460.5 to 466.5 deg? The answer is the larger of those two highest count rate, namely 3.1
